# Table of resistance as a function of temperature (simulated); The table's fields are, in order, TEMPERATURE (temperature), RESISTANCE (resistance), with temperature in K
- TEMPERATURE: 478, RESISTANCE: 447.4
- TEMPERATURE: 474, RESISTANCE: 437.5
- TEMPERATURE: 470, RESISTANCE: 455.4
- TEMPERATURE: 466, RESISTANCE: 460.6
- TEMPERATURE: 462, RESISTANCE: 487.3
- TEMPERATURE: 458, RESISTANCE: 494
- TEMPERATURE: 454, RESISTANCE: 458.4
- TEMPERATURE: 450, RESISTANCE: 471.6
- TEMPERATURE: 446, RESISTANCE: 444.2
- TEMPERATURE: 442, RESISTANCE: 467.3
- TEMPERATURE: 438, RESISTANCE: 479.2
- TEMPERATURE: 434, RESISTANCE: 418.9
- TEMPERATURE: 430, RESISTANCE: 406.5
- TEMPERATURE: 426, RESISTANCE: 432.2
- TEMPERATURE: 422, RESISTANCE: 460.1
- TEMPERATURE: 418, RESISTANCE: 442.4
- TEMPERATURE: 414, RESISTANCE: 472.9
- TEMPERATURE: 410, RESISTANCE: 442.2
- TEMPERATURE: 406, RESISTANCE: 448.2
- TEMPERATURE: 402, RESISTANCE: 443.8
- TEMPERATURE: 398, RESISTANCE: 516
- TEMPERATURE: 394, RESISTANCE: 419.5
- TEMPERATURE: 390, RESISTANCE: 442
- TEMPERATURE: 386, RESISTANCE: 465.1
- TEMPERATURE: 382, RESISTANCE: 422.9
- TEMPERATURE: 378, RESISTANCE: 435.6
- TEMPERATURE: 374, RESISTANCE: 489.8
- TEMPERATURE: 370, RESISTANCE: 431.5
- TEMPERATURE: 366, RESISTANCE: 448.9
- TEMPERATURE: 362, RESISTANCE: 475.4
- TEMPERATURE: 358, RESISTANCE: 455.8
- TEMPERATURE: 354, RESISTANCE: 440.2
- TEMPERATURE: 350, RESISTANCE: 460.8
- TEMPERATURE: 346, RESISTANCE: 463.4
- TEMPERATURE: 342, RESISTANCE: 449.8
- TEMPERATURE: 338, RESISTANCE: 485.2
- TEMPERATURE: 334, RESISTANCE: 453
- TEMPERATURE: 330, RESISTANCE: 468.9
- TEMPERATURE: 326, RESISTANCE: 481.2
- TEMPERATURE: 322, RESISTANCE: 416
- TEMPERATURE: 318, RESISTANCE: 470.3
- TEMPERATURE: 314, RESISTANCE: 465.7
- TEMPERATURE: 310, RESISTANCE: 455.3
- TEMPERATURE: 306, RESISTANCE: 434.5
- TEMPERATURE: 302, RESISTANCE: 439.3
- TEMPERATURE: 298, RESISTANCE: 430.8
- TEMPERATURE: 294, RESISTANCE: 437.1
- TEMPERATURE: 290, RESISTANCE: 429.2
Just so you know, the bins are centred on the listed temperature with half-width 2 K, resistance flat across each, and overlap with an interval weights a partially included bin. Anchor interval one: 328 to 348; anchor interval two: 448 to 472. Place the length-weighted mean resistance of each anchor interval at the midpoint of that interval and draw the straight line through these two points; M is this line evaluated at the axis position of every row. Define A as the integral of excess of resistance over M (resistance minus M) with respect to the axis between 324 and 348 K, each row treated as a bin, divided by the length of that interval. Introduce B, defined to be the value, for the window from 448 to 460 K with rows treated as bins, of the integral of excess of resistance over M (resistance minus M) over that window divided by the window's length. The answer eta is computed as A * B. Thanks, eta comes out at 11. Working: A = 3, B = 4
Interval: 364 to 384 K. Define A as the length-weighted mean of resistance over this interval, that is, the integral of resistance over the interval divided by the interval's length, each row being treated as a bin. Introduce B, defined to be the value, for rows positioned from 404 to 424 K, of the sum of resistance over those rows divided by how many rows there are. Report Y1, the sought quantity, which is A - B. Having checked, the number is -7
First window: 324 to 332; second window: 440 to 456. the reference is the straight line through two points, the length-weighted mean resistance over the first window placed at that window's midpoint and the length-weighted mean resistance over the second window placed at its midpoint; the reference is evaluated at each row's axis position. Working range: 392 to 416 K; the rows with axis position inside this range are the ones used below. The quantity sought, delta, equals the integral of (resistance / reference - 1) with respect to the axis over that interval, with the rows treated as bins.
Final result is -0.4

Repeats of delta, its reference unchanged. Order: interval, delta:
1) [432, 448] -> -0.3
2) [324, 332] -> 0.0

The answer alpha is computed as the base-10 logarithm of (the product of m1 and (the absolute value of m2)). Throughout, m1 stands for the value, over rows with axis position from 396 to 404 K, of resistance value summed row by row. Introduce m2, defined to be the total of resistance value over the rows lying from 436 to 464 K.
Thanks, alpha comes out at 6.50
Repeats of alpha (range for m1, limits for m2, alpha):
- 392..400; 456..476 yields 6.34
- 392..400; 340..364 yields 6.41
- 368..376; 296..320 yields 6.40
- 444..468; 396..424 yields 6.96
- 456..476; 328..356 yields 6.88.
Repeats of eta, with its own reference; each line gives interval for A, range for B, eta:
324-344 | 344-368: -29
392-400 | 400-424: -5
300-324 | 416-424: 276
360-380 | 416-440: 286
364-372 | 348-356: 368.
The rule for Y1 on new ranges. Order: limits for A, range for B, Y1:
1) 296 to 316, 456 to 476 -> -22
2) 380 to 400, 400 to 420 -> 3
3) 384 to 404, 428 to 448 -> 14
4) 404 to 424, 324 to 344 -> -14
